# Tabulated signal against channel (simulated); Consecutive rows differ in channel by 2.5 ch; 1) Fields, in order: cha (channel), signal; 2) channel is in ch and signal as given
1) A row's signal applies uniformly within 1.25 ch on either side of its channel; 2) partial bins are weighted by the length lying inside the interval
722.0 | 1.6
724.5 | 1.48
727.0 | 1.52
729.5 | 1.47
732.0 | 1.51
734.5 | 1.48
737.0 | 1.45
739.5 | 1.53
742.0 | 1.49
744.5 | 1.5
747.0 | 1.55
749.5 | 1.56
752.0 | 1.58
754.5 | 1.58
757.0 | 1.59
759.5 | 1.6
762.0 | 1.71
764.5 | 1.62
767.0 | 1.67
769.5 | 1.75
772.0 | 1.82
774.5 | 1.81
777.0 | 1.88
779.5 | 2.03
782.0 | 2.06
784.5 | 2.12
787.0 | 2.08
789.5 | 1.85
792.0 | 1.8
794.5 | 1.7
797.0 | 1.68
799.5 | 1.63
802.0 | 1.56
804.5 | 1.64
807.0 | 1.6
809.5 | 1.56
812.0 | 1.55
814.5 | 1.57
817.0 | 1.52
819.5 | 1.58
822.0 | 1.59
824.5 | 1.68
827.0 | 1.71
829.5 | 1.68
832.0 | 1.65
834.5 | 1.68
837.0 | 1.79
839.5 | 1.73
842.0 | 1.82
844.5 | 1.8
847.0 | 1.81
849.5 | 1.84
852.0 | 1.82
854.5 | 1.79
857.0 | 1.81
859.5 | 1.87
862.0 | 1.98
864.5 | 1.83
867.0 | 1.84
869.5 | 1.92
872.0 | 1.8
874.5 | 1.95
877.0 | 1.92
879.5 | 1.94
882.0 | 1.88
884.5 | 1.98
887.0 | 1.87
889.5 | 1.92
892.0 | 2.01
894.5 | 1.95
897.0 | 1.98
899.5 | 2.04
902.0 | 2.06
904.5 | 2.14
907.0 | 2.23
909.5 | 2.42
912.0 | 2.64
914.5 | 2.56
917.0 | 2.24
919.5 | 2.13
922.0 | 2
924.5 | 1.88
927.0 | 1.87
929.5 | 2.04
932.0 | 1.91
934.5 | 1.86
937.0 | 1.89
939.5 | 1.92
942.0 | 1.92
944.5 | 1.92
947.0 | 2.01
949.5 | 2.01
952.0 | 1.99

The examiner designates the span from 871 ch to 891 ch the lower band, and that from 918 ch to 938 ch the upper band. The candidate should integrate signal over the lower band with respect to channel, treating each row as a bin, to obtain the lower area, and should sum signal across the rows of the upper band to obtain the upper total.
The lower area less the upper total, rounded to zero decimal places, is 23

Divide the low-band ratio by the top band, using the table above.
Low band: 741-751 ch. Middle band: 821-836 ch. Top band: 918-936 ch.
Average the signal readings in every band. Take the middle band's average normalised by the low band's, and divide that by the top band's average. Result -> 0.558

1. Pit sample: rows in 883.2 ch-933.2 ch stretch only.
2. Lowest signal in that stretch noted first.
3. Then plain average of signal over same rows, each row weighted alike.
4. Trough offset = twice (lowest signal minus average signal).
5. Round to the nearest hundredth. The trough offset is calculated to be -0.45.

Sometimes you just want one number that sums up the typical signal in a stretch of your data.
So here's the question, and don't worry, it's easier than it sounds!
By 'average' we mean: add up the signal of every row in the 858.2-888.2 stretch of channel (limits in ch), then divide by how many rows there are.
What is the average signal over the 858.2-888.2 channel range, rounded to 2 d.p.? 1.90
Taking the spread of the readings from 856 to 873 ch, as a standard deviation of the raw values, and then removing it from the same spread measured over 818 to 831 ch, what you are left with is -0.01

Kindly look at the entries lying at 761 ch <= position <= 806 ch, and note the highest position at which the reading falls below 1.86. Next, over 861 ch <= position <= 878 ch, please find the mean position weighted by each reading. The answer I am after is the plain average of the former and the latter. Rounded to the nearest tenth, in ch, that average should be 837.0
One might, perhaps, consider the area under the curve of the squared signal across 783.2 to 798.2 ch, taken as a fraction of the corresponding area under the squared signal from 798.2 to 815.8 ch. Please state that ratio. 1.2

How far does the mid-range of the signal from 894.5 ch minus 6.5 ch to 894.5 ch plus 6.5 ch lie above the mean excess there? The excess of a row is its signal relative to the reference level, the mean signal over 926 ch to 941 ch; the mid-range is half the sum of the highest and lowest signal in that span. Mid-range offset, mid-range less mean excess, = 1.92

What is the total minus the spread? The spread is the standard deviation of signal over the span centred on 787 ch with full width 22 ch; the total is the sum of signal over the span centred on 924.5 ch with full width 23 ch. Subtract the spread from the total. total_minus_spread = 18.3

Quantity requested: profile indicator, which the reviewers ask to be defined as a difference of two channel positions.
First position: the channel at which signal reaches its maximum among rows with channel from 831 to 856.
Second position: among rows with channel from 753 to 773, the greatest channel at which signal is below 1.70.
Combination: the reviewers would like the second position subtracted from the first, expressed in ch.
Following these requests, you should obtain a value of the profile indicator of 82.5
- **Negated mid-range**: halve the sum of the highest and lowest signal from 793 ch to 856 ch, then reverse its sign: -1.7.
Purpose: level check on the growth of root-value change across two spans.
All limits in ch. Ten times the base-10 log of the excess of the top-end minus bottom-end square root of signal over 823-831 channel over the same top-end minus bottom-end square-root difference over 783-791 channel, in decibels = -10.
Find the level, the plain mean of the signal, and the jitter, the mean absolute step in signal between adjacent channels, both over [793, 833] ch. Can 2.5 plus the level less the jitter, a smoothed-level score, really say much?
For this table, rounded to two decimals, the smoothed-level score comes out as 4.08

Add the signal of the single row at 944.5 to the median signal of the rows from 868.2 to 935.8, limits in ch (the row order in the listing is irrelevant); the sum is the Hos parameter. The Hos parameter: 3.9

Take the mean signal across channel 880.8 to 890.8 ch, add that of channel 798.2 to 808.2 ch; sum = 3.52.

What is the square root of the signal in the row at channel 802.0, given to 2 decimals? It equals 1.25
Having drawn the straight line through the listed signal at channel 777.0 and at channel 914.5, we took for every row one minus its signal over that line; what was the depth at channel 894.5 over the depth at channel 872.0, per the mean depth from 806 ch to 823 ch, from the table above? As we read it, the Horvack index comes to 3.7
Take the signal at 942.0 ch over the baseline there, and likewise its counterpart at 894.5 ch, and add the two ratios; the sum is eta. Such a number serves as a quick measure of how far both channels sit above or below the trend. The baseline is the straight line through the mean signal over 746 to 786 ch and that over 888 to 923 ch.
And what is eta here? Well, 1.76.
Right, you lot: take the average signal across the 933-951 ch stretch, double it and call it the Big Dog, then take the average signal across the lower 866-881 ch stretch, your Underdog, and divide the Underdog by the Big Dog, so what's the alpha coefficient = 0.49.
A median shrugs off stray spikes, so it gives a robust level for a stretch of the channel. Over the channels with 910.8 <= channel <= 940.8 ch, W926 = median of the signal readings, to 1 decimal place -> 2.0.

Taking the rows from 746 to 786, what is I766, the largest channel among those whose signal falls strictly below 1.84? 774.5 ch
